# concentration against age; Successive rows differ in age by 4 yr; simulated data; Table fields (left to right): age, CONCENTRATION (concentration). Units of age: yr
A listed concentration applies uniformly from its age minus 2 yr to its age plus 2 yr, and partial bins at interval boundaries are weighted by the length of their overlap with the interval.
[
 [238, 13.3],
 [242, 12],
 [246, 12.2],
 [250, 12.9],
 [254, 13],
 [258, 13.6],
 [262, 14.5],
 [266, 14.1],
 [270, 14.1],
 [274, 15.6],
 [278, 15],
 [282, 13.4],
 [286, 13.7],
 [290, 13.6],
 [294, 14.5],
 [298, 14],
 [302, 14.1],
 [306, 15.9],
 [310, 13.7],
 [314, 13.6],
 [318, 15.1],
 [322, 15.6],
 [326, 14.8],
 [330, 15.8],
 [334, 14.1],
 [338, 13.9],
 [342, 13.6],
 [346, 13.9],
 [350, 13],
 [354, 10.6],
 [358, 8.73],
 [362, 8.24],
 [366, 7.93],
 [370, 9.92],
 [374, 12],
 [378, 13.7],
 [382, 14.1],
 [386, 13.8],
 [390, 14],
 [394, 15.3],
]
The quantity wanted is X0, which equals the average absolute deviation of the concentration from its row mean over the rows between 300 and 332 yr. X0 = 0.8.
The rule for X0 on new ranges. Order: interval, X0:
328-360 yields 1.6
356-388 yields 2.3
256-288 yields 0.6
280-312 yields 0.5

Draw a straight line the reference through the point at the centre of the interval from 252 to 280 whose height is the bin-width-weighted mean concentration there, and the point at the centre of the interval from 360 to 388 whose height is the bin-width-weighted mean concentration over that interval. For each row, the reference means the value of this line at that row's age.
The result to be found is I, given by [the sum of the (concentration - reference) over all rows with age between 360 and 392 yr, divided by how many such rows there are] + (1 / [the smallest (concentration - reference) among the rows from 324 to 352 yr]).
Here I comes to 1.4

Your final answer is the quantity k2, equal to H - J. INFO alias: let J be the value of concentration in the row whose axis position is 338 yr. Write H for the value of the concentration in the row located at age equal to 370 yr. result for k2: -4.0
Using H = 9.92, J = 13.9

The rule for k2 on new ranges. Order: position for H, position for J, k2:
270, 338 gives 0.2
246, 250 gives -0.7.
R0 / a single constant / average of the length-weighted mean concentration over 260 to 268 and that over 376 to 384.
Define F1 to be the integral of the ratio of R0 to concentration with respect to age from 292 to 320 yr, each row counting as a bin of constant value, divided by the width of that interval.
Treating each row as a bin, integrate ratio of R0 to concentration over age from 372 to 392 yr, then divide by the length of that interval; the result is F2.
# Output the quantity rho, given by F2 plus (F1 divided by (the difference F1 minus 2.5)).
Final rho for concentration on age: 0.40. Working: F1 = 0.98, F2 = 1.05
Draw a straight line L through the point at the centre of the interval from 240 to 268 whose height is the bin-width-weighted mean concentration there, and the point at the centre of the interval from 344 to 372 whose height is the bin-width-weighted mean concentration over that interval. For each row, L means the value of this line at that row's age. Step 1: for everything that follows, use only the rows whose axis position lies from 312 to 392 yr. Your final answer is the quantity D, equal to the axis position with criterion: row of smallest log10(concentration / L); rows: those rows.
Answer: 366 yr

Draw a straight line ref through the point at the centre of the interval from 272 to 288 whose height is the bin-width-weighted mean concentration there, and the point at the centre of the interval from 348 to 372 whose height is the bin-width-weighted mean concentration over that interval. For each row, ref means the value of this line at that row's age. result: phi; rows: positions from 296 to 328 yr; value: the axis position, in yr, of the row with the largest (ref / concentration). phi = 298 yr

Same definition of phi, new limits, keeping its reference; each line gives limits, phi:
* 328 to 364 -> 362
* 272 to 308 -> 282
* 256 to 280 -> 258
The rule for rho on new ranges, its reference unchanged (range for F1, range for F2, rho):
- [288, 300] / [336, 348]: 0.35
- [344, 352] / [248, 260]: 0.35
